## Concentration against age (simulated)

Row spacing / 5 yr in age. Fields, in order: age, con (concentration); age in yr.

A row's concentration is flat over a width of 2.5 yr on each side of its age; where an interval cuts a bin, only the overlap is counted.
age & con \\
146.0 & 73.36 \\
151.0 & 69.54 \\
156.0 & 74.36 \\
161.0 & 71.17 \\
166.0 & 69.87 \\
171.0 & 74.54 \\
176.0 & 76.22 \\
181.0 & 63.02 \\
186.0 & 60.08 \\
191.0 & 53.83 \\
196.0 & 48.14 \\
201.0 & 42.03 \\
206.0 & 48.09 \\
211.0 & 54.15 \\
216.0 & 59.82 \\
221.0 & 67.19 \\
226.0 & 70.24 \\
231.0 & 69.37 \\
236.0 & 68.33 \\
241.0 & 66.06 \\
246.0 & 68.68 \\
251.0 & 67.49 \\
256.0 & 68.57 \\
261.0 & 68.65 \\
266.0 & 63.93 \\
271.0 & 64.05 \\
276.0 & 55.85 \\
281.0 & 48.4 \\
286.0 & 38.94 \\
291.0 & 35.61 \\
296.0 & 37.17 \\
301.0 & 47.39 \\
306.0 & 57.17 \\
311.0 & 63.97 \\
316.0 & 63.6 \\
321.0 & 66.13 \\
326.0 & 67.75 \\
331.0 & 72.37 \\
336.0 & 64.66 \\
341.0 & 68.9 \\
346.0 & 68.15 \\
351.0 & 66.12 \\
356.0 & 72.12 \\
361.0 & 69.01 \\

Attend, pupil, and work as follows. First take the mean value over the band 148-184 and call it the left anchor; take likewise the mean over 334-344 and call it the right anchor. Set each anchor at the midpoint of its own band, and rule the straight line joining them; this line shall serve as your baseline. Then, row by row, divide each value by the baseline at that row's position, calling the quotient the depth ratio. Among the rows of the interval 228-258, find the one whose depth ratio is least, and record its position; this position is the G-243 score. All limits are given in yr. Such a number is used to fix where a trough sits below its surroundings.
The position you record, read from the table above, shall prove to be 241.0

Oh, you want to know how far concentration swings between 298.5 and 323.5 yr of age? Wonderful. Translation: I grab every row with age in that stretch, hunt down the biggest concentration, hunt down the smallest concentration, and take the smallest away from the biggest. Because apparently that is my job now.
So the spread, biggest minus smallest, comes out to 19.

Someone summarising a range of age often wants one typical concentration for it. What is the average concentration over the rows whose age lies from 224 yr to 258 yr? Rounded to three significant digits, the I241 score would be 68.4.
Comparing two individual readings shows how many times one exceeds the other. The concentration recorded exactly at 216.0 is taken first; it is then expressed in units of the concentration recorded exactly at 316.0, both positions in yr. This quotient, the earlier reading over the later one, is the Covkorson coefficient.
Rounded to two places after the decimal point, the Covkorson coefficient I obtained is 0.94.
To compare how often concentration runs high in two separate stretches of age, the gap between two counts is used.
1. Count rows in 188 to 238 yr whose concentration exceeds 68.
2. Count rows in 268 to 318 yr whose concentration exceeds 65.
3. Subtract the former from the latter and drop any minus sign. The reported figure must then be 3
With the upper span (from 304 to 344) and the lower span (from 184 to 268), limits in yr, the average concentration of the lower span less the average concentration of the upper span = -4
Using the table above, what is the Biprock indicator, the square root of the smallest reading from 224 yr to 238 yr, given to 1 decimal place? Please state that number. 8.3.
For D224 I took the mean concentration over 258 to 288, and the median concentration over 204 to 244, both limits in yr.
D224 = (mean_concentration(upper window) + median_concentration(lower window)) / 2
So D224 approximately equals 62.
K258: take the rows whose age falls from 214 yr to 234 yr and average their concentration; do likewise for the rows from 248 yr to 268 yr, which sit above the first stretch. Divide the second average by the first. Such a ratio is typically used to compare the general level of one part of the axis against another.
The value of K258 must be 1.01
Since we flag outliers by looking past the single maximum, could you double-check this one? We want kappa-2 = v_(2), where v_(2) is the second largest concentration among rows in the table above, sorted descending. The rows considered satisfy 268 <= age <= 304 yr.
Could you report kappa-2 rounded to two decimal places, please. 55.85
